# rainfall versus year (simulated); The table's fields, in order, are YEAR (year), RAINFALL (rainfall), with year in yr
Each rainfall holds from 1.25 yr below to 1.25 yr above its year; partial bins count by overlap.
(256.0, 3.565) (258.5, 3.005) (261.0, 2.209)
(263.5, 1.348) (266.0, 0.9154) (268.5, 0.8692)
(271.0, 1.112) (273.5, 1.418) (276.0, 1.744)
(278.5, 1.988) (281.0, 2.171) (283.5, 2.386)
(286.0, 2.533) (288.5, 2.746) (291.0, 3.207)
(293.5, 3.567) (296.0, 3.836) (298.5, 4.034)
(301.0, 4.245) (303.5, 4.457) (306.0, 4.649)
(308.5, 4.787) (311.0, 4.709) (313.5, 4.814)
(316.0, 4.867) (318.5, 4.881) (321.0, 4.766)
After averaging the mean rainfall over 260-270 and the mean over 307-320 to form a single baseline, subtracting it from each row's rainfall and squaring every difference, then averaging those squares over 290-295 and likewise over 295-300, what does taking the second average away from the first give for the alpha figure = -0.6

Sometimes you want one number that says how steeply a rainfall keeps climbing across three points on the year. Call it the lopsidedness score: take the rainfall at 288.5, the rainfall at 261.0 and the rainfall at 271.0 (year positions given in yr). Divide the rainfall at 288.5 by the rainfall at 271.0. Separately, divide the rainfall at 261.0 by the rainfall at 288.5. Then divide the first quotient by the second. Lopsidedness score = 3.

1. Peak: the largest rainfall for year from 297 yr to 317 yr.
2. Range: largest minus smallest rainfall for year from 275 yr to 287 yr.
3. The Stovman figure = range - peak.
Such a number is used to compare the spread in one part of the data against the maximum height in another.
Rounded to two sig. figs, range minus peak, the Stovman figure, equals -4.1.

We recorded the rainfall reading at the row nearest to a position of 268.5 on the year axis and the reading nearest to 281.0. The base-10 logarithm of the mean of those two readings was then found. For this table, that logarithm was 0.18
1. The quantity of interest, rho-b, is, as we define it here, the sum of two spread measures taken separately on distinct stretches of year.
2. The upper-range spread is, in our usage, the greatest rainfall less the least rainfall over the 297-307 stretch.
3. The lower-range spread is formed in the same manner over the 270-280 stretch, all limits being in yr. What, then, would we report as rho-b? 1.5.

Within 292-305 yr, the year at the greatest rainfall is 303.5 yr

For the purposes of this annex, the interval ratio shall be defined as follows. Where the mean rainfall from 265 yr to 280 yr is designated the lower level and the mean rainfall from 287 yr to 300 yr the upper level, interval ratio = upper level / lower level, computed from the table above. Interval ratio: 2.6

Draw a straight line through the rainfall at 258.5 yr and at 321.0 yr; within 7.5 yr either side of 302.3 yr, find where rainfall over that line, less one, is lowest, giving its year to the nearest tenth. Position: 296.0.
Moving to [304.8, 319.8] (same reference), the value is 318.5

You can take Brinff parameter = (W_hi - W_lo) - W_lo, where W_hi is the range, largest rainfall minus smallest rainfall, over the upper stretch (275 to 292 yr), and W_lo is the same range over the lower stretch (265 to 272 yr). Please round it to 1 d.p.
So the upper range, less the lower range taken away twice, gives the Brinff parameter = 1.0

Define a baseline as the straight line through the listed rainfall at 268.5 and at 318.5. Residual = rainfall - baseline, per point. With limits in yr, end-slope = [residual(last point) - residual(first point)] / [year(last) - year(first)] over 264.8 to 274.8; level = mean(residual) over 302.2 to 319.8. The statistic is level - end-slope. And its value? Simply 0.47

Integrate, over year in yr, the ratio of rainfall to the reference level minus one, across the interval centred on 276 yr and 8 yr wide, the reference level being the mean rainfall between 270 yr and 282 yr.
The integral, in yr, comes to 0.1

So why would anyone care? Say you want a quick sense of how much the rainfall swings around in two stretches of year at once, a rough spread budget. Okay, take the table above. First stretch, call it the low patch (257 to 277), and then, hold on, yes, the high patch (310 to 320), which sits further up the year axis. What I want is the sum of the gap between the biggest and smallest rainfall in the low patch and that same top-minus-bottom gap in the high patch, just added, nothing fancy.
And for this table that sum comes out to 2.31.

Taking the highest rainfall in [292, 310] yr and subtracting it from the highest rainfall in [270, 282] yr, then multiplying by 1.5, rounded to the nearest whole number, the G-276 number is -4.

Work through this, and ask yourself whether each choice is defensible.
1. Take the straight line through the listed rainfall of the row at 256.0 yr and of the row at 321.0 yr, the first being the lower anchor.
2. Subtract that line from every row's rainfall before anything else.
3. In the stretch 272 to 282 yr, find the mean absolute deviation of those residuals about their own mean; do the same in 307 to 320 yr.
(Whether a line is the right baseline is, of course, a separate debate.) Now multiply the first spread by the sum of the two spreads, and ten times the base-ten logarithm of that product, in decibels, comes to -13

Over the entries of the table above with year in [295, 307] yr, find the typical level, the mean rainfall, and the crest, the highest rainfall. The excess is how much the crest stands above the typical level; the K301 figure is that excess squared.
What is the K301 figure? 0.16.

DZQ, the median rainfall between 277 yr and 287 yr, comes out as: 2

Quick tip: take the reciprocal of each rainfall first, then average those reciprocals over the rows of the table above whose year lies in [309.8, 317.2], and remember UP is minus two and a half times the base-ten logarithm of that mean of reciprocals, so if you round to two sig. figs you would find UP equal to 1.7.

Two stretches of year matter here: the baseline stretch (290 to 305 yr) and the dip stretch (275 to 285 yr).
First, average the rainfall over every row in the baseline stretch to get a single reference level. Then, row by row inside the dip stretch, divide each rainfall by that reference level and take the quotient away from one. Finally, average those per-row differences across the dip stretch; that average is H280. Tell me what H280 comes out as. 0.47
